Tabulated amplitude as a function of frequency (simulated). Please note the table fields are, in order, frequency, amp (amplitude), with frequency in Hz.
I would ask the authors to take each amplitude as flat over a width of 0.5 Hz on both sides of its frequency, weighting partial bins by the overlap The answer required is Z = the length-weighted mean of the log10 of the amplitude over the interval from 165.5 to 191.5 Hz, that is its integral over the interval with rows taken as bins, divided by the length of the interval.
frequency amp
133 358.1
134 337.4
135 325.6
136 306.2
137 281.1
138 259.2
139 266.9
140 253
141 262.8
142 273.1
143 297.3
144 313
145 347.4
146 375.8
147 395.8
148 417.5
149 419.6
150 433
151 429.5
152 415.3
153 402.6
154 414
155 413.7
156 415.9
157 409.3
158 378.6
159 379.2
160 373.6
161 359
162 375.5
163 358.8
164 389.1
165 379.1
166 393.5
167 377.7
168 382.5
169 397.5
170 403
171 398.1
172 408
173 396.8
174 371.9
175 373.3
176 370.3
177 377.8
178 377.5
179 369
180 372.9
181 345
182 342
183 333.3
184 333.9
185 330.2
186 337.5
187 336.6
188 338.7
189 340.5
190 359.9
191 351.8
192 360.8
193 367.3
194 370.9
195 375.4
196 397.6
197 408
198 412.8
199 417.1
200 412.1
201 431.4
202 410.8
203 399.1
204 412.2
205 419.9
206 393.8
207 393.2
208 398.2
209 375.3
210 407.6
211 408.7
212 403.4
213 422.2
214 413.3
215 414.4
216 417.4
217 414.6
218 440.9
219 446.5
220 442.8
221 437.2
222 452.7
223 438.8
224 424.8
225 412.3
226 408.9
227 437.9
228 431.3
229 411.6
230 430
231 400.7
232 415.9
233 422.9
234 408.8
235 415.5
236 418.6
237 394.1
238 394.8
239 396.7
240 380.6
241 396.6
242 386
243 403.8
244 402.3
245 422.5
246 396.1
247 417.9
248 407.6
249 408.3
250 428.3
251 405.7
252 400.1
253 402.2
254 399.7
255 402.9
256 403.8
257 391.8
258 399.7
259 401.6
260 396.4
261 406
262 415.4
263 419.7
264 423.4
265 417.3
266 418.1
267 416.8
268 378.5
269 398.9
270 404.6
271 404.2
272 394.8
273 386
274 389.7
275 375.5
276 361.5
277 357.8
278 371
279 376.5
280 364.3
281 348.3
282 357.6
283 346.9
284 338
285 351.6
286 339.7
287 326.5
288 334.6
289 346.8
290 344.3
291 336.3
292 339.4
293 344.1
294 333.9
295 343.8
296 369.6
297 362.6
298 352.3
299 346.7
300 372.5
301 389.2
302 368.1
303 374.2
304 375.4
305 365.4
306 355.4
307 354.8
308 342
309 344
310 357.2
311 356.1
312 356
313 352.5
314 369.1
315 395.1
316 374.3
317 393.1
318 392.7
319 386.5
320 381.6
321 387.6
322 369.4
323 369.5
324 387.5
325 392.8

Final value 2.56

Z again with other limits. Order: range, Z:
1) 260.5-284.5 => 2.59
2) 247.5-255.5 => 2.61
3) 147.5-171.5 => 2.60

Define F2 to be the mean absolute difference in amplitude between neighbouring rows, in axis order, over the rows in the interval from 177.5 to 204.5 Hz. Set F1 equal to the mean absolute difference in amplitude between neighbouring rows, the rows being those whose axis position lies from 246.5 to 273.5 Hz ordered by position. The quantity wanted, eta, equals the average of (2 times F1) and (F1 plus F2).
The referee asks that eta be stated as 16.7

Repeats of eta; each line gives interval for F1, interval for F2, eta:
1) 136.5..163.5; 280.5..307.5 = 25.8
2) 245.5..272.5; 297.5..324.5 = 18.2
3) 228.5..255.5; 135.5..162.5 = 25.4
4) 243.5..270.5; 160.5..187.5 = 20.1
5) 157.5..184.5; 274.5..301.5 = 20.7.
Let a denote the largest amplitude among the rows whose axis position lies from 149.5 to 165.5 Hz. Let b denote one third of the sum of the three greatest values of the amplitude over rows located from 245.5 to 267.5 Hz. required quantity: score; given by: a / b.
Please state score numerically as 1.02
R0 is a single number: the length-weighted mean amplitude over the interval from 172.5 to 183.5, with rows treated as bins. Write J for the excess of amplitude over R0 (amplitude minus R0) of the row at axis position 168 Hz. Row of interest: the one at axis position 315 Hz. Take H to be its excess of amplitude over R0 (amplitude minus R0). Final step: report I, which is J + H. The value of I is 45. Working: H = 29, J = 16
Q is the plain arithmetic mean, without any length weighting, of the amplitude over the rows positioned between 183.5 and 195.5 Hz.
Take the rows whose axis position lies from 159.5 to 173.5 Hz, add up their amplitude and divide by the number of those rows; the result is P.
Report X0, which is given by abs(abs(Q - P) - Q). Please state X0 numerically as 315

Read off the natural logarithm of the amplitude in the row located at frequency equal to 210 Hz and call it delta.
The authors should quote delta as 6.01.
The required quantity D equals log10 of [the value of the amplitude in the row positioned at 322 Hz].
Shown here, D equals 2.57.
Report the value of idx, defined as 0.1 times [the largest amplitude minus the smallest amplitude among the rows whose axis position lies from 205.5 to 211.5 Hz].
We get 3.3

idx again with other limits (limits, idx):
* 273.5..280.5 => 3.2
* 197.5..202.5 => 2.1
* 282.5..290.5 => 2.5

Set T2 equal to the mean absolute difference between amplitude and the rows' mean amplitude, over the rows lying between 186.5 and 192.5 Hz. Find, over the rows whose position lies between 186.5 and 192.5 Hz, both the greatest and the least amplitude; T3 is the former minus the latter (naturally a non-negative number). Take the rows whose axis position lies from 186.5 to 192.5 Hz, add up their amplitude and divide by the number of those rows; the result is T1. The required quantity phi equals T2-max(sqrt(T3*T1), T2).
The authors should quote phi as -82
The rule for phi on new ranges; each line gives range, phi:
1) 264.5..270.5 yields -115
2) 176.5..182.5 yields -100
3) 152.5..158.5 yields -113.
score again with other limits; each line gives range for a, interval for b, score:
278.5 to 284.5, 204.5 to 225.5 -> 0.84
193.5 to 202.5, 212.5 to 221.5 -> 0.97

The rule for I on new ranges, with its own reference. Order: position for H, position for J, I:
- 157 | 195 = 52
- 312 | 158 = 2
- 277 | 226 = 34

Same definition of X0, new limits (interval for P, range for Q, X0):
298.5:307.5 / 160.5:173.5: 367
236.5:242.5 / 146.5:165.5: 391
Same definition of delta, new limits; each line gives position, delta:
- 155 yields 6.03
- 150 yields 6.07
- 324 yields 5.96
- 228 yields 6.07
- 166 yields 5.98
